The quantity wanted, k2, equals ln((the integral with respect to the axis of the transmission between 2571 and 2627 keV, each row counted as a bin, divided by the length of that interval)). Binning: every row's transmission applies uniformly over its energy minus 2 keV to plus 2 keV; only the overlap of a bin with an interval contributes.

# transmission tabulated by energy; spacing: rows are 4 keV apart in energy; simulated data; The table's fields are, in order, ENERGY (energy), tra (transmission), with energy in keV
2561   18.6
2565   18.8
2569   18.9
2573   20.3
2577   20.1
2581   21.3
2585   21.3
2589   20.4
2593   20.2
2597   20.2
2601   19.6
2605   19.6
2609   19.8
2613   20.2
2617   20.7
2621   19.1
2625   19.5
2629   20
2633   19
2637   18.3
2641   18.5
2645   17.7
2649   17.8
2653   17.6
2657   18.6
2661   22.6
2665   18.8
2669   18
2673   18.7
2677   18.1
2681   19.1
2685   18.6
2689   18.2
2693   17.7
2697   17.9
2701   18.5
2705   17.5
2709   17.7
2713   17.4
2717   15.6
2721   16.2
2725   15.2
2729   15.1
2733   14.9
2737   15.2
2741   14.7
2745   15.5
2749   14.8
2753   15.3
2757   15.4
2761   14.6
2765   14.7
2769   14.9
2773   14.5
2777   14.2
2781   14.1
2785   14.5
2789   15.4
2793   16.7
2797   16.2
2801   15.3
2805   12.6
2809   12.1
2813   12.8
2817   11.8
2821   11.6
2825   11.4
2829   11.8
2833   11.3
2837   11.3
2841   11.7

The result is 3.00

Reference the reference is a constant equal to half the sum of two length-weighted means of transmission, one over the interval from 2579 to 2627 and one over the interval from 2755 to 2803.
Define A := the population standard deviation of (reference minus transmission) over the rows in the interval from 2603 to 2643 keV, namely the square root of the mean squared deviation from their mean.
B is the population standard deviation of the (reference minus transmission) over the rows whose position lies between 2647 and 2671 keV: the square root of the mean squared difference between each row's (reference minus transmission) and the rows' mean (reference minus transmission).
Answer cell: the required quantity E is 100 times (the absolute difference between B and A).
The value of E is 99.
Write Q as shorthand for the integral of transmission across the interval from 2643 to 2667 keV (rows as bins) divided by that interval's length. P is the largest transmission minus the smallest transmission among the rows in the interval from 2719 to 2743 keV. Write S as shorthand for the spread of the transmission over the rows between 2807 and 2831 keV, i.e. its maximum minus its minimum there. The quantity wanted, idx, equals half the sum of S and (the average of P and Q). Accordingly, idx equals 5.8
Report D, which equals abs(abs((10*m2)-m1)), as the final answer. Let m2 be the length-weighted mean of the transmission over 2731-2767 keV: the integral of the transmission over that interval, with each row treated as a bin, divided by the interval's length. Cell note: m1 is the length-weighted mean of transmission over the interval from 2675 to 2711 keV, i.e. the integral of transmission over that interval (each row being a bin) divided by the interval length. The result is 132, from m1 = 18.1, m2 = 15.0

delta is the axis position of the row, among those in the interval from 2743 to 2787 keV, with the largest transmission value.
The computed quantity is 2745 keV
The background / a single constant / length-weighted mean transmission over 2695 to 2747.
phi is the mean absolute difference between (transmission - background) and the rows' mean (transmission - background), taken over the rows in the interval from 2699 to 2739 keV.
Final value 1.2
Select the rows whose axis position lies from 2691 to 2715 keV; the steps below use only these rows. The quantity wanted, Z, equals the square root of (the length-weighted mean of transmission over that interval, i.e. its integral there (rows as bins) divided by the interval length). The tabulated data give 4.2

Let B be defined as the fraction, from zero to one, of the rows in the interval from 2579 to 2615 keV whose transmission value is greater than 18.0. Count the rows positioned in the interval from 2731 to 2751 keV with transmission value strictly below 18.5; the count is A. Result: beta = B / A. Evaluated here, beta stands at 0.20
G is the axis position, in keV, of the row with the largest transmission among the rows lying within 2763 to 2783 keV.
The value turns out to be 2769 keV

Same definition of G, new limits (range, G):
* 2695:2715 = 2701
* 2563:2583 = 2581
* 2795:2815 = 2797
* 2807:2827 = 2813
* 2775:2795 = 2793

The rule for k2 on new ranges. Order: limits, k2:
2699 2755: 2.77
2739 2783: 2.69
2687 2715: 2.88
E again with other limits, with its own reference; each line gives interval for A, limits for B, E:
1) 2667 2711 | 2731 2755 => 18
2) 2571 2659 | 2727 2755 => 80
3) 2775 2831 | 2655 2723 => 35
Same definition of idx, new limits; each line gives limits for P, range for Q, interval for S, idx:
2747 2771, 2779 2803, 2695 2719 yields 5.5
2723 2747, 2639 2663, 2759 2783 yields 5.3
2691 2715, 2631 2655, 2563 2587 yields 6.1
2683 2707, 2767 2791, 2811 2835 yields 4.7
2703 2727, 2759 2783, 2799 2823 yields 6.1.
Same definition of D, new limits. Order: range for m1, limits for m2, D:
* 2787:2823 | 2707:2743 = 144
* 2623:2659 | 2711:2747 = 137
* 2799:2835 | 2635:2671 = 174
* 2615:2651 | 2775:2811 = 127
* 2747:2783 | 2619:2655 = 171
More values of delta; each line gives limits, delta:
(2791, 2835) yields 2793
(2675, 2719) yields 2681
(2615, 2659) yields 2617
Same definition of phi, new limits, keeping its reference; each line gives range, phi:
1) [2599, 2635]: 0.4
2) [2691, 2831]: 1.4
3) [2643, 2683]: 0.9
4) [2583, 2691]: 1.0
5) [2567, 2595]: 0.6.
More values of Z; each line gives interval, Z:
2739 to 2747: 3.9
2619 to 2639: 4.4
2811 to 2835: 3.4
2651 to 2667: 4.4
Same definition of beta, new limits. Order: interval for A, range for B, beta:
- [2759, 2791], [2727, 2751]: 0.00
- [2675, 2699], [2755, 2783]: 0.00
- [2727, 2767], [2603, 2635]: 0.10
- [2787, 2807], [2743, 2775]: 0.00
